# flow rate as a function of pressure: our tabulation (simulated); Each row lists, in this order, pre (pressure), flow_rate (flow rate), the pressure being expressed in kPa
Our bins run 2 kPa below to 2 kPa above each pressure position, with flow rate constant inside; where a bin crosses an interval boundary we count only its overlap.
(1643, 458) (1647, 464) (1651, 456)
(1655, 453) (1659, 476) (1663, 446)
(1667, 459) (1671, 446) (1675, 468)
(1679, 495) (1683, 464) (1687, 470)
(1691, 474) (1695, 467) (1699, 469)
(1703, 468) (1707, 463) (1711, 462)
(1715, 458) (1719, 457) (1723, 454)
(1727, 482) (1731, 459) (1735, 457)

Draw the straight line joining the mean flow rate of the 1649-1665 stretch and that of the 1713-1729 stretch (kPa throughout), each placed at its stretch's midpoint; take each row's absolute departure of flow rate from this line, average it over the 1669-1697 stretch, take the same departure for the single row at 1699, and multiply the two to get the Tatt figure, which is 104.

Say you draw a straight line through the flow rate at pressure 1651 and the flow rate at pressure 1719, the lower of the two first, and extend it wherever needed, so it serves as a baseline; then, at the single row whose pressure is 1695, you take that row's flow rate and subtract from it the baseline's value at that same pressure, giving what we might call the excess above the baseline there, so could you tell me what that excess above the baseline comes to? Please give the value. 10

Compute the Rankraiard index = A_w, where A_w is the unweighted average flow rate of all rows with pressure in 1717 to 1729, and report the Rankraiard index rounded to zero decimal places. 464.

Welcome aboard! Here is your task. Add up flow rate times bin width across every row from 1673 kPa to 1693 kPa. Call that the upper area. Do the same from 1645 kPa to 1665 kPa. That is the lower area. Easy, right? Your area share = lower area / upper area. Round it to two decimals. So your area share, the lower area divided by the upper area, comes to 0.97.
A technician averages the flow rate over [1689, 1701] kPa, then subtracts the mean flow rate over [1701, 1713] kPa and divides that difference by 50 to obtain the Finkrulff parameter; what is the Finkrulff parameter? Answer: 0.11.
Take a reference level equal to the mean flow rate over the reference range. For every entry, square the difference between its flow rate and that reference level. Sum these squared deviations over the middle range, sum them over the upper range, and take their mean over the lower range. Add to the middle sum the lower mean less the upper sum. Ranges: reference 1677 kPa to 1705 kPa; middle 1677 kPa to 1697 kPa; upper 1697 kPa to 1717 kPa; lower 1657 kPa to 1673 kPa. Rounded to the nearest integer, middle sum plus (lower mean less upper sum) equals 579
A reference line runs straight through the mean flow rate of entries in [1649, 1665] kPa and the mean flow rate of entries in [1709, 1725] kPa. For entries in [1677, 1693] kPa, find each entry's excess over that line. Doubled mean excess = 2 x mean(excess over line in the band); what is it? 36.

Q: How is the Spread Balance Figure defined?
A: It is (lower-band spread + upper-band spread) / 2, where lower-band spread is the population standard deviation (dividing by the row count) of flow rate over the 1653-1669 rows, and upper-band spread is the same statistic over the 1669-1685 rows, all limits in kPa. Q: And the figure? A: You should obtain 14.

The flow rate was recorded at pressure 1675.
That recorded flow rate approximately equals 468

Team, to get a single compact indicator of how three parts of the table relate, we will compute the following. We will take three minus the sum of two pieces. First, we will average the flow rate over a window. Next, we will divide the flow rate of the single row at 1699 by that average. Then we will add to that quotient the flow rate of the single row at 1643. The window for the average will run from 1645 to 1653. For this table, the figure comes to -456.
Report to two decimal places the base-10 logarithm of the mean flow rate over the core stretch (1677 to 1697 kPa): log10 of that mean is 2.68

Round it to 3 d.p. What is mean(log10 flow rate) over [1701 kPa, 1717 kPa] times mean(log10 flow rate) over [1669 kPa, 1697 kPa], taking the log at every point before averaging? 7.119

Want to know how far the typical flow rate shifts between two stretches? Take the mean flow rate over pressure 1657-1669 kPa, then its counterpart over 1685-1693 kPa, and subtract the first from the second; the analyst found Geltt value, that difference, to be 12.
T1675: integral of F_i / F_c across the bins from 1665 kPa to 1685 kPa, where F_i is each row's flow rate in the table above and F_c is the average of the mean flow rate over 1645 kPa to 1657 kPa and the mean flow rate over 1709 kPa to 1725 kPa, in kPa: 20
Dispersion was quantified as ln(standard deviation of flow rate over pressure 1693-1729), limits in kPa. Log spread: 2.1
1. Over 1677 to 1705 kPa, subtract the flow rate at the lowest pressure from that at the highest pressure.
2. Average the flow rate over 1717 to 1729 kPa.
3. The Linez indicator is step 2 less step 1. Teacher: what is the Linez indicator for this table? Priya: 491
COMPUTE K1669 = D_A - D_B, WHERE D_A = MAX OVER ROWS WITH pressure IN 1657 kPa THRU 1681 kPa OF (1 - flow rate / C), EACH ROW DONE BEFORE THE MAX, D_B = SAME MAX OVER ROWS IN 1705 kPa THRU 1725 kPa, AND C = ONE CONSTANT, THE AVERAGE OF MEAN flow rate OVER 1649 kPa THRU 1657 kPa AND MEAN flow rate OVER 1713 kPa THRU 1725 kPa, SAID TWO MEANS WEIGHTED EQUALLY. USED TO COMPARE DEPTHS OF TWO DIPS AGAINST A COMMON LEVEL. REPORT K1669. 0.018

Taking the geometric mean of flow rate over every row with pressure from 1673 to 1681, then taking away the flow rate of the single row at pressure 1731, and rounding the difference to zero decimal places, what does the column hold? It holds 22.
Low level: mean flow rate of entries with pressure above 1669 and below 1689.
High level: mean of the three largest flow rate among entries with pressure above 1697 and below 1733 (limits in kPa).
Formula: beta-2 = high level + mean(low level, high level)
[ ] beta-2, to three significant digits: 944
